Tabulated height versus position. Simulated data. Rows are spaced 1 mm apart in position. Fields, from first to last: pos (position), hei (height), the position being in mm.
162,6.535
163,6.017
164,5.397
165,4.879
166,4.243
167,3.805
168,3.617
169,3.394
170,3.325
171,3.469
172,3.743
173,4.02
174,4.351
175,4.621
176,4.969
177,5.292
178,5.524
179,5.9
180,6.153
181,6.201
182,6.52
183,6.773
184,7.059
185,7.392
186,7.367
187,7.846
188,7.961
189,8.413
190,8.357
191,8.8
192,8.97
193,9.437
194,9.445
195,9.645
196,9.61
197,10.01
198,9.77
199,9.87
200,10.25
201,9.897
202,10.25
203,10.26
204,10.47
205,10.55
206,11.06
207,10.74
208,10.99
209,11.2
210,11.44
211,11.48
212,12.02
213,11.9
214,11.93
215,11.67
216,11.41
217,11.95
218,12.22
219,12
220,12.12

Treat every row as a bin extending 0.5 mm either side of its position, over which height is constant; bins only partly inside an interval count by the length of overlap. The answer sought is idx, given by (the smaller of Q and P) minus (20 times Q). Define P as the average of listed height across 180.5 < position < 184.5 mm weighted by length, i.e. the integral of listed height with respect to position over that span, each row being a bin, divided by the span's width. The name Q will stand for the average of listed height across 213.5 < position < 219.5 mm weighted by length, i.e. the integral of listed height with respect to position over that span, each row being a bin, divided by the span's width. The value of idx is -231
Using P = 6.6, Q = 12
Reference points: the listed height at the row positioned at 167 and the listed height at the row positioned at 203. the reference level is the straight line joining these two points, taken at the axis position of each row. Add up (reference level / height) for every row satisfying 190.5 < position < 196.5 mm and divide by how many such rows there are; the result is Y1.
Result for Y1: 0.918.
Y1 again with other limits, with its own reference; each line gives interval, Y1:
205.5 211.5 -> 1.008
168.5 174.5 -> 1.245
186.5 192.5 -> 0.935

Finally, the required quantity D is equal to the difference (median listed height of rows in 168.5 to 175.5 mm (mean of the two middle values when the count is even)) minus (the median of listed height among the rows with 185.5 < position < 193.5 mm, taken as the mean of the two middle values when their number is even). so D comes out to -5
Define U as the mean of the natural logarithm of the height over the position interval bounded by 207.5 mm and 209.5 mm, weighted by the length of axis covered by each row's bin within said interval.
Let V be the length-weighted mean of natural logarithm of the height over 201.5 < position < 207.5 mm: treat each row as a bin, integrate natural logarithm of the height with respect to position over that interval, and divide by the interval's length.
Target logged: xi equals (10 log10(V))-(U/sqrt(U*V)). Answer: 2.7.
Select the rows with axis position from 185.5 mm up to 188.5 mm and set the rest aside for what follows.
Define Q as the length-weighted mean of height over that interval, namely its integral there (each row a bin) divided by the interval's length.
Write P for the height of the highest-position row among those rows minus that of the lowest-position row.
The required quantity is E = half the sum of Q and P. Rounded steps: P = 0.59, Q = 8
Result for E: 4.2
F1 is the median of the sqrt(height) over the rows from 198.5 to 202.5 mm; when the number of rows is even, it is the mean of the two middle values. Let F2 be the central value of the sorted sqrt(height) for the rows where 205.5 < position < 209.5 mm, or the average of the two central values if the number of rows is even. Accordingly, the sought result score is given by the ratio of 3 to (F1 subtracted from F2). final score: 20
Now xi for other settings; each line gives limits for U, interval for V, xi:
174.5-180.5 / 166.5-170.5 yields -0.1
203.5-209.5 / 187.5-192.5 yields 2.2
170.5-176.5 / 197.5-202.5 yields 2.8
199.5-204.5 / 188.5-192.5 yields 2.3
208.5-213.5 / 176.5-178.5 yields 1.1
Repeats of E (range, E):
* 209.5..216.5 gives 5.8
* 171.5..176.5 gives 2.8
